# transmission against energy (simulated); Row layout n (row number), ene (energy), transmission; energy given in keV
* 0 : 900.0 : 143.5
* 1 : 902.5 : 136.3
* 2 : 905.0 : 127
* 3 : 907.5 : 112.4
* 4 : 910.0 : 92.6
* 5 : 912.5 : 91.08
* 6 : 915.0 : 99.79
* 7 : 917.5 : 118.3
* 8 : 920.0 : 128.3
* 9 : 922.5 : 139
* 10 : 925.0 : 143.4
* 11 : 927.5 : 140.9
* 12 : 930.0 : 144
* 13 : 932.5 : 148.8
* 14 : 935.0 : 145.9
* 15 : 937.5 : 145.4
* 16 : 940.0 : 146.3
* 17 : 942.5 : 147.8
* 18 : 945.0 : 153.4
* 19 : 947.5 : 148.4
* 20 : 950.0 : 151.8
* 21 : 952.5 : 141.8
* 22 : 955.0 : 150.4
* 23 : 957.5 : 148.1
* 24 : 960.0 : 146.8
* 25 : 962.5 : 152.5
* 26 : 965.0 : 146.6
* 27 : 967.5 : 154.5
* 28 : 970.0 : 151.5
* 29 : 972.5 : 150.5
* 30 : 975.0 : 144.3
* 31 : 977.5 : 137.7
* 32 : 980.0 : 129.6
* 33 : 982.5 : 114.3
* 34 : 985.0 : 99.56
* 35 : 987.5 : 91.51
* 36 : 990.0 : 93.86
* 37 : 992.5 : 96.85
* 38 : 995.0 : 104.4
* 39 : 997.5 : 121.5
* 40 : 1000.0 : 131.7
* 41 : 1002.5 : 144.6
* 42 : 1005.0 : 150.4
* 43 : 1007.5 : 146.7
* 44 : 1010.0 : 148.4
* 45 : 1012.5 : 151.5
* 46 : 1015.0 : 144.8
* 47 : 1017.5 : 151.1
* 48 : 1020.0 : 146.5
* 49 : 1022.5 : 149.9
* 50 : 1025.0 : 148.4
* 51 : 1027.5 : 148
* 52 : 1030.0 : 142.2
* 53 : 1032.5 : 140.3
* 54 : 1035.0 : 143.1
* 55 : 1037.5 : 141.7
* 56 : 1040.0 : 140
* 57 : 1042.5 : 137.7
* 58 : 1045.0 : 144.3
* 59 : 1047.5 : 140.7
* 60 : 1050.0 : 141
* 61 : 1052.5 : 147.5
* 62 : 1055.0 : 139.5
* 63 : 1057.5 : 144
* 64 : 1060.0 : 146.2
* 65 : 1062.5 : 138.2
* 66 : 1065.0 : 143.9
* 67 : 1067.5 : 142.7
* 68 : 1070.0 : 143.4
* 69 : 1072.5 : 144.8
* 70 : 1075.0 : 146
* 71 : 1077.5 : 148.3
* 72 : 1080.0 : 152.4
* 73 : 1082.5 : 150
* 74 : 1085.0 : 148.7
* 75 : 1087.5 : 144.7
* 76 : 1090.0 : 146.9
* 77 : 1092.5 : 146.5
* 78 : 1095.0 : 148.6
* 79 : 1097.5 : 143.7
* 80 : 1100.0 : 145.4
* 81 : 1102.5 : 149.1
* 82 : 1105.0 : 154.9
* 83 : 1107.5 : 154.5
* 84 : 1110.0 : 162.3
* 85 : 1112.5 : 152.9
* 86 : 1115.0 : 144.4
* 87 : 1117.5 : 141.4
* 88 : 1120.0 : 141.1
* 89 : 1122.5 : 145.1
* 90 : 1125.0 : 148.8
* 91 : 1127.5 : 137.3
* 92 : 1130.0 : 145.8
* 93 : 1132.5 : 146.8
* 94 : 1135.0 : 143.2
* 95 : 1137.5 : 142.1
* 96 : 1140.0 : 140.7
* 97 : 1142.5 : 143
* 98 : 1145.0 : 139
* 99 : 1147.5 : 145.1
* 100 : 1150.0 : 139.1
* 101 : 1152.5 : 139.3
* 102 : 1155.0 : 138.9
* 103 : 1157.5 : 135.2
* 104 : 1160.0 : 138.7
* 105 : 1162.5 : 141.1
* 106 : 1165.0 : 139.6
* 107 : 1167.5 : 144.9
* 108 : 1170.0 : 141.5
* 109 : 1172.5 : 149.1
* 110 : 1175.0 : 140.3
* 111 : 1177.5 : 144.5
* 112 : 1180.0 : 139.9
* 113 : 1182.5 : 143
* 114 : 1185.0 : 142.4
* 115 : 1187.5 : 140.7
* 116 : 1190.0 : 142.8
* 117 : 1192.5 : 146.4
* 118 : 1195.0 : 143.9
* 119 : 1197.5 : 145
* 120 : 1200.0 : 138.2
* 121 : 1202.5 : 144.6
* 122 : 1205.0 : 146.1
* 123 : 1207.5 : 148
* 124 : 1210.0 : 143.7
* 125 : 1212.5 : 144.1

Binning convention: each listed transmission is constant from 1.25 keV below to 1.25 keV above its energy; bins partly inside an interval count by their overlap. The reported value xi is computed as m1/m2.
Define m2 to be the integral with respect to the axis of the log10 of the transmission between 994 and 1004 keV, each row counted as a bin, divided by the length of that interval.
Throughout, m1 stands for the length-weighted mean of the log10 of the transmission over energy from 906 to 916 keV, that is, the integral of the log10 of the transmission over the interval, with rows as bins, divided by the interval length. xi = 0.95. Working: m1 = 2.00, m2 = 2.100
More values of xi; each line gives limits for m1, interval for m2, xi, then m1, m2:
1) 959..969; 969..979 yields 1.01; 2.18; 2.162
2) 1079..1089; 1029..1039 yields 1.01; 2.17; 2.152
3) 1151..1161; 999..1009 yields 0.99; 2.14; 2.157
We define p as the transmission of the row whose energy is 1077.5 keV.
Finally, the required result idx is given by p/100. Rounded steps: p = 148.3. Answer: 1.48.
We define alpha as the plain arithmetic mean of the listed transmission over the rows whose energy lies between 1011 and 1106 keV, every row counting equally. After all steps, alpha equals 145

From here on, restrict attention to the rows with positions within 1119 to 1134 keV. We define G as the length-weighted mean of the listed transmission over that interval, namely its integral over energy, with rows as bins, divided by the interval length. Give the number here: 144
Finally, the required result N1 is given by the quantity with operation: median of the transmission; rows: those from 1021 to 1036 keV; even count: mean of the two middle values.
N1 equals 146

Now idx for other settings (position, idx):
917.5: 1.18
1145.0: 1.39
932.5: 1.49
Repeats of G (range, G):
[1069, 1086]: 148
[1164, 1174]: 144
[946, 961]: 148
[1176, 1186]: 142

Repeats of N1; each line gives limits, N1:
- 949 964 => 149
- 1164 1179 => 143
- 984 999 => 98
